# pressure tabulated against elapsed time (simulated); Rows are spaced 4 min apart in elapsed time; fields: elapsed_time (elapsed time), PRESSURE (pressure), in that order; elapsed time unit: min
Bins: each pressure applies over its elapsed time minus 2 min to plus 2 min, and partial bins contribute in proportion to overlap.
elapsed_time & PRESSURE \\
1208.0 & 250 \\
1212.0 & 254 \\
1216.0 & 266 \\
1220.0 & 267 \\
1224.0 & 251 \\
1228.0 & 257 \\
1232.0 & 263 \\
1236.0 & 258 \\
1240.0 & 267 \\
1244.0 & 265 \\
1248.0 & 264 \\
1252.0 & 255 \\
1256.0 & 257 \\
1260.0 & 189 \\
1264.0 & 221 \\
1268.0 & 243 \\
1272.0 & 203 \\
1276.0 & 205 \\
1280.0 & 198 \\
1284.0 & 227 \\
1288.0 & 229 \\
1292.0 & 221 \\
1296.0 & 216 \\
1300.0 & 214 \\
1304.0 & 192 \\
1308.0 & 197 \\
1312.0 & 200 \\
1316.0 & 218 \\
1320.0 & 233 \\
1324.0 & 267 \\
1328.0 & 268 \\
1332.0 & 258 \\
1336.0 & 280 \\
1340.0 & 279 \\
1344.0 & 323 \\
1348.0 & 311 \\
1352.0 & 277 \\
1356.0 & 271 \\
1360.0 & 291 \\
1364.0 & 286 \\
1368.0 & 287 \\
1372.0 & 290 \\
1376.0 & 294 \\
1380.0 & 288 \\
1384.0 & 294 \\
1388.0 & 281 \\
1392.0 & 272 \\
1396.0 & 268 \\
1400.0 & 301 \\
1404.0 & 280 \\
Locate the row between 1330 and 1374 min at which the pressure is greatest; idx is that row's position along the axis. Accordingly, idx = 1344.0 min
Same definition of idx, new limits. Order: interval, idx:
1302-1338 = 1336.0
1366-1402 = 1400.0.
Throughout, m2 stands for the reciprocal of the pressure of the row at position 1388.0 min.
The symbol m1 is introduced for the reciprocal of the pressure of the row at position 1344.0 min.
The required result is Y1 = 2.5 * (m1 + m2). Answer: 0.0166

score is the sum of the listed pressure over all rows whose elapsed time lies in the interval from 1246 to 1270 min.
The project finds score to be 1429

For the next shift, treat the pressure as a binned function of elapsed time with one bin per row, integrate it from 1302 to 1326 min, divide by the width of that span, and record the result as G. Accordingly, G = 218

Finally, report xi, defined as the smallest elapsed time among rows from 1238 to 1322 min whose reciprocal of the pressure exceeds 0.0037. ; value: 1240.0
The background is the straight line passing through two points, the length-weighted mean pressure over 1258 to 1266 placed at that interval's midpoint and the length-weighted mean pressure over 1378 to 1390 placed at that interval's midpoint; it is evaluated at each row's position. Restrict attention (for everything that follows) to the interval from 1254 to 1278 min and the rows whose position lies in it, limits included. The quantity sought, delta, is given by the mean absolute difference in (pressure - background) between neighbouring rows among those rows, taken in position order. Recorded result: 32.5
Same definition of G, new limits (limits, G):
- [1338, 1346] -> 301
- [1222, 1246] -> 260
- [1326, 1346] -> 282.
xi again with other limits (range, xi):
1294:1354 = 1296.0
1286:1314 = 1288.0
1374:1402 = 1396.0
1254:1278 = 1256.0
